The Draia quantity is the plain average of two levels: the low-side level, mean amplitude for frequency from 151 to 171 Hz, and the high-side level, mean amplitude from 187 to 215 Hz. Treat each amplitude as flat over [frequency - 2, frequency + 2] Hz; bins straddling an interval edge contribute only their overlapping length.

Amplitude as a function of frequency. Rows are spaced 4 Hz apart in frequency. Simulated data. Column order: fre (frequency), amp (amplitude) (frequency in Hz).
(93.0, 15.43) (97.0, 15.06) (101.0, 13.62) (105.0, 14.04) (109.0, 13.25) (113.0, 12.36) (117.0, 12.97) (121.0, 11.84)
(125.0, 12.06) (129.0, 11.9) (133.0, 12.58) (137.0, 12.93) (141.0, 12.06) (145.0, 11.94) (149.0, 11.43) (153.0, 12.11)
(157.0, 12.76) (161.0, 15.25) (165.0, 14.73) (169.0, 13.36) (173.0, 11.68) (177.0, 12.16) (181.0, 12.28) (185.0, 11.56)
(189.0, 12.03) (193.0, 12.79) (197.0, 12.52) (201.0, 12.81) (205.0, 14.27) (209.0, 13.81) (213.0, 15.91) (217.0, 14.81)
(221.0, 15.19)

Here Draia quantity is 13.5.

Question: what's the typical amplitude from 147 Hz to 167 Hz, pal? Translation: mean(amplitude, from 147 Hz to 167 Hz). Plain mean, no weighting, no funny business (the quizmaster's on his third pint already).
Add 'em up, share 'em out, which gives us 13.3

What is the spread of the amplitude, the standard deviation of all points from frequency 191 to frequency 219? 1.2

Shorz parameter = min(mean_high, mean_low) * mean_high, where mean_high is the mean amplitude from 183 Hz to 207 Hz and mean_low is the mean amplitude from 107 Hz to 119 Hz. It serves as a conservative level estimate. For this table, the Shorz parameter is 160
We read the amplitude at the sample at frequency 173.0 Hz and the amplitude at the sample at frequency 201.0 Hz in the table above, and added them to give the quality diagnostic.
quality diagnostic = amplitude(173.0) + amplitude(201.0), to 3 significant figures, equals 24.5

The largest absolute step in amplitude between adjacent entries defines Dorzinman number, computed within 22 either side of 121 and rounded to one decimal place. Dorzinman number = 1.1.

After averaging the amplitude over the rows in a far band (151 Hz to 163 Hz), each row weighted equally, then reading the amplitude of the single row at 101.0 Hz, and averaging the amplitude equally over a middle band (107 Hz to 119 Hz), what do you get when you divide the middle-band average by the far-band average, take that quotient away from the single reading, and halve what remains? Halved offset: 6.3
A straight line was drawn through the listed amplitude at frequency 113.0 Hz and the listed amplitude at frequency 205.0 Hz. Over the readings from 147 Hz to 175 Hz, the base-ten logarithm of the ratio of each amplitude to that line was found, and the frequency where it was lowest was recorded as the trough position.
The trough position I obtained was 173.0 Hz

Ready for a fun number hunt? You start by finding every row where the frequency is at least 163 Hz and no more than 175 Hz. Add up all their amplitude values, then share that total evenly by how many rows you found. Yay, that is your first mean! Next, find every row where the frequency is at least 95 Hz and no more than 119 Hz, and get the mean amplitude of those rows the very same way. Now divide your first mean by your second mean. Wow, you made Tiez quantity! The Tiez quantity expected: 0.98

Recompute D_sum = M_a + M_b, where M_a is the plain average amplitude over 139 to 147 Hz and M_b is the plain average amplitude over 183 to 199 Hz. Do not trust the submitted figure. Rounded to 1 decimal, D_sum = 24.2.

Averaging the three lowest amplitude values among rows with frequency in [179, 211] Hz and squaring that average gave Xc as 143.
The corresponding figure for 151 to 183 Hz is 144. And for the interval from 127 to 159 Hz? 138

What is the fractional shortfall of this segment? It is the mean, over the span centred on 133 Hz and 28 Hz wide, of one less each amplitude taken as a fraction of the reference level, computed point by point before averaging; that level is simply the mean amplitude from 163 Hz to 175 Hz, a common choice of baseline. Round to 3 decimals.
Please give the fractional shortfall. 0.081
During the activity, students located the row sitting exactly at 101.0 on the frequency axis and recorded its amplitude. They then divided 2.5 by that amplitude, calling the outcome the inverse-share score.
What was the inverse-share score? 0.18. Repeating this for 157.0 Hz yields 0.20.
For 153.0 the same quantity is 0.21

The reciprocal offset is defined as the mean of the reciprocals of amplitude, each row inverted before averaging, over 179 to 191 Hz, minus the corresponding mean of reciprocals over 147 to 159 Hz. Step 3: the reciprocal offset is 0.001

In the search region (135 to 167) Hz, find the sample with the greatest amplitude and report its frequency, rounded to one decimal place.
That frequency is 161.0 Hz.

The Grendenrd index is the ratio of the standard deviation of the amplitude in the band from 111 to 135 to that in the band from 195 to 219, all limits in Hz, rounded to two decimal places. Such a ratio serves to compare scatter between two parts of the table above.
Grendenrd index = 0.35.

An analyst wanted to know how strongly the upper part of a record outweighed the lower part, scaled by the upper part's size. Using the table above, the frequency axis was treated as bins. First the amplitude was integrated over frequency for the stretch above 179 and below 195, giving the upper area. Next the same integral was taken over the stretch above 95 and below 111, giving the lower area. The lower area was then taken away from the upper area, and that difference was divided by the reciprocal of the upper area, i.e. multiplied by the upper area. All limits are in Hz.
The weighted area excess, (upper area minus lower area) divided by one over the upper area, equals -5691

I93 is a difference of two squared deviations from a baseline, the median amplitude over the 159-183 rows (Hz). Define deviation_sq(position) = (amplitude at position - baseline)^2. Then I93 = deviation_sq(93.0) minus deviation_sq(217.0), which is 2.9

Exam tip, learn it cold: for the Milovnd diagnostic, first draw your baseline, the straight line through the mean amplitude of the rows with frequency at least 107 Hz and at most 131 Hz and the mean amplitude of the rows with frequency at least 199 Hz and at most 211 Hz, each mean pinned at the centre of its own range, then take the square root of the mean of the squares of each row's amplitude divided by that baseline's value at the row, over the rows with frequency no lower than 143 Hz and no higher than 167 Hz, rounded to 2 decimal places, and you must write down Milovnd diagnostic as 1.01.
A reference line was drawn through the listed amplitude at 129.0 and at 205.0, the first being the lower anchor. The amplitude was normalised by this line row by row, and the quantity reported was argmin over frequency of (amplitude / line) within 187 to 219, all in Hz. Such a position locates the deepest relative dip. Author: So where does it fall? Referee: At 189.0 Hz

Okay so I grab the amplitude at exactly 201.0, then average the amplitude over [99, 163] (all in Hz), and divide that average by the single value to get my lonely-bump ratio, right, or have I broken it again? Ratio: 0.99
